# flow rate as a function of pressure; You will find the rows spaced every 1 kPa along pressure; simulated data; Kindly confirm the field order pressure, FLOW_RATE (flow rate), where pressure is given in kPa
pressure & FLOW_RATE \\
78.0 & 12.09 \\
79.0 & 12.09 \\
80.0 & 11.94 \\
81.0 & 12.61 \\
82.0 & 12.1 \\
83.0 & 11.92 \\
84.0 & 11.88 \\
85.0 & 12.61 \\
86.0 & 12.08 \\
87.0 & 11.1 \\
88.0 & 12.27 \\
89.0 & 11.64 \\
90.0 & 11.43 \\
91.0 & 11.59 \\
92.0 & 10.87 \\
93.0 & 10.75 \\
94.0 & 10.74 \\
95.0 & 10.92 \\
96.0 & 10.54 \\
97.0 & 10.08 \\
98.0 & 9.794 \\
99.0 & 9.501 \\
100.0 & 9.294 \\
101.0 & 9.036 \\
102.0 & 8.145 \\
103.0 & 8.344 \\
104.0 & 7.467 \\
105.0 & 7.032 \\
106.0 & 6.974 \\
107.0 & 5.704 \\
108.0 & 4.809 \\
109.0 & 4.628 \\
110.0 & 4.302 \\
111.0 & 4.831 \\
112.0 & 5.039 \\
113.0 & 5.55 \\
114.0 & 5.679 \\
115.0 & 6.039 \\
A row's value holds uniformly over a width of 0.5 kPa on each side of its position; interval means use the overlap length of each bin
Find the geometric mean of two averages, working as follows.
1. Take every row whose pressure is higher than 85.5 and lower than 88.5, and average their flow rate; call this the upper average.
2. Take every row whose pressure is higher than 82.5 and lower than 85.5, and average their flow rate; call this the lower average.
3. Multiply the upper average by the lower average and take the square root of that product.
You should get 12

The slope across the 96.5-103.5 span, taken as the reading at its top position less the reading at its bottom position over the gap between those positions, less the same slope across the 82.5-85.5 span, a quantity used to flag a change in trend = -0.6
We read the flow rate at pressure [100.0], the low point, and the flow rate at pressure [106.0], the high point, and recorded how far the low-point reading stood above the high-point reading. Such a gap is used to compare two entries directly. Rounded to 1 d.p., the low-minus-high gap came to 2.3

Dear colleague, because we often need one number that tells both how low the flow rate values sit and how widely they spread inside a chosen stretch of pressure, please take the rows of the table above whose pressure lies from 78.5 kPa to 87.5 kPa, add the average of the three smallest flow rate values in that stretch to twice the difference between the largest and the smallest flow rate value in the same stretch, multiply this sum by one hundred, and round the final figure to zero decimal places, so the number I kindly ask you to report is 1465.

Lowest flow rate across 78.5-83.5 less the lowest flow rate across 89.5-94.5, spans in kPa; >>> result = 1.2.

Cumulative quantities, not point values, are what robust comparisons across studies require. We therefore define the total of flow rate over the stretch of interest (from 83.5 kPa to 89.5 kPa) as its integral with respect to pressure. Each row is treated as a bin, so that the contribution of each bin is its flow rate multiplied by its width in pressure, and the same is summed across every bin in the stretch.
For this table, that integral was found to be 72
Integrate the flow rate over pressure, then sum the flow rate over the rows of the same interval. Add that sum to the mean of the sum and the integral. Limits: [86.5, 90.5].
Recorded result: 93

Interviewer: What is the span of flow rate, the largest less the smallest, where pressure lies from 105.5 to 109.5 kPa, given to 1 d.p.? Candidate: 2.3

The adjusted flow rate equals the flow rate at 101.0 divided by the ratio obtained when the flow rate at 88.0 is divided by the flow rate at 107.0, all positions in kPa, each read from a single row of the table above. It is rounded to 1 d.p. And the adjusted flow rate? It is 4.2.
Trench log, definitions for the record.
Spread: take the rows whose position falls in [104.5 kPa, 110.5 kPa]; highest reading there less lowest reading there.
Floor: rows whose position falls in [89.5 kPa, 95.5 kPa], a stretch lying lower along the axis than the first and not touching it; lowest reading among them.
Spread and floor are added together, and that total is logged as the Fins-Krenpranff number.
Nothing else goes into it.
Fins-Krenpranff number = 13.5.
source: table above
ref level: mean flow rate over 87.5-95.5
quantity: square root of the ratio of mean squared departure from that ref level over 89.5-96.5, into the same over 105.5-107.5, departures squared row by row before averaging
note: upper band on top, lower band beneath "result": 11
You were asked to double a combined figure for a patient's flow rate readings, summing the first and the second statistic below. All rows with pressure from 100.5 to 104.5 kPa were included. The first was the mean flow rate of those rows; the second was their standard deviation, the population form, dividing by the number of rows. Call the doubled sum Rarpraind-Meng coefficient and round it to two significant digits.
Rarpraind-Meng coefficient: 18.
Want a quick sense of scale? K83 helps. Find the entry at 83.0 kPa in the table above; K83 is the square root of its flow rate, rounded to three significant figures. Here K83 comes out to 3.45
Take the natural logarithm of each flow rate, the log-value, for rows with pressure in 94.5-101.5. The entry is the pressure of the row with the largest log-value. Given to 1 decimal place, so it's 95.0 kPa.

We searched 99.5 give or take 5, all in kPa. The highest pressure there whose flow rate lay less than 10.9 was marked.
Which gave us 104.0 kPa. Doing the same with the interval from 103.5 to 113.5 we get 113.0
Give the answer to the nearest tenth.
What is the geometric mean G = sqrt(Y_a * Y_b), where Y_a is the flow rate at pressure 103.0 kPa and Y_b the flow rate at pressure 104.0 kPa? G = 7.9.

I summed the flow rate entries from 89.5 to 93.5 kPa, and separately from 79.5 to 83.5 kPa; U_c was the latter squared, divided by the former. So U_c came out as 53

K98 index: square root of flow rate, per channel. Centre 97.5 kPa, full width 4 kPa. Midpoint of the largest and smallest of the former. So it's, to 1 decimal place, 3.2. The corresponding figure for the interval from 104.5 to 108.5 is 2.4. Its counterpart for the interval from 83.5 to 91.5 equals 3.4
